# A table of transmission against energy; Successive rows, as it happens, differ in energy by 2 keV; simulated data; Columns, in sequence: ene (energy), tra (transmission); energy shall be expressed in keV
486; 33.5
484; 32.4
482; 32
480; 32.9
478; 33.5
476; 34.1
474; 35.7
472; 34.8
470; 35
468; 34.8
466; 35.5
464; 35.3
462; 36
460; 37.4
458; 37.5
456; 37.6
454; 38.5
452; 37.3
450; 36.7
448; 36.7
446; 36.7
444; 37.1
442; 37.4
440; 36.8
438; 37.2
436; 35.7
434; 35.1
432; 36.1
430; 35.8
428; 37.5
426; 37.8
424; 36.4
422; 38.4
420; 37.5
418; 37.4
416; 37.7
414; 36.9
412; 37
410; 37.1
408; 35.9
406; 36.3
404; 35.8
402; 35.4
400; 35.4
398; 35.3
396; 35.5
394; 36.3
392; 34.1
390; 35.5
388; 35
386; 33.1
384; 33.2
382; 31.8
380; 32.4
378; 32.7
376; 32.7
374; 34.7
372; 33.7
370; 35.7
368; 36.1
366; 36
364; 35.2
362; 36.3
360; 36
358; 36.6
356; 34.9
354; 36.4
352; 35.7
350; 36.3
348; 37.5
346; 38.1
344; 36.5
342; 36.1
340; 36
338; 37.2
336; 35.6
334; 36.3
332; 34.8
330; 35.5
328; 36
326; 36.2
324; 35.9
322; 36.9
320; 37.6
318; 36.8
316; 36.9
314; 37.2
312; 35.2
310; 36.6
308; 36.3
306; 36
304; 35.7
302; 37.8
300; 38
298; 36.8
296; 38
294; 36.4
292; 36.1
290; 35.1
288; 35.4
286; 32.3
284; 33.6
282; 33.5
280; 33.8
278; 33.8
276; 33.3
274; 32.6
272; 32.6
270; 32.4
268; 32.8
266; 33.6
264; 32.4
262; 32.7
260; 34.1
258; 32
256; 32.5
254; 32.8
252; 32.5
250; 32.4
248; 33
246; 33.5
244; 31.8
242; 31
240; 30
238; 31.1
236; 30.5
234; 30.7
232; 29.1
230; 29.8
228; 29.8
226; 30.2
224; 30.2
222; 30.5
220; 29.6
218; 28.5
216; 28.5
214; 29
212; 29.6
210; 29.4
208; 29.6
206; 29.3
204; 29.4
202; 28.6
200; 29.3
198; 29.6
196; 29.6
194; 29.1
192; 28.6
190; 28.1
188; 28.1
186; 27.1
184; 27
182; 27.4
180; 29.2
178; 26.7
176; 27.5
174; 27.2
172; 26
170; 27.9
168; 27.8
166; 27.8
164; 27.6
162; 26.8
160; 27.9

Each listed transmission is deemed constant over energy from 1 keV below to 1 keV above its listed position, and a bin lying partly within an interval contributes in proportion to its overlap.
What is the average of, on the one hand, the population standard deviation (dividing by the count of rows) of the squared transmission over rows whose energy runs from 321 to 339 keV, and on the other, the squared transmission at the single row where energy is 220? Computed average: 463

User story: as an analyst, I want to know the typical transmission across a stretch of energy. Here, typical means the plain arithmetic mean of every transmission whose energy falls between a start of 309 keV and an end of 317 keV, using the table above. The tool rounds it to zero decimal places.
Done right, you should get 36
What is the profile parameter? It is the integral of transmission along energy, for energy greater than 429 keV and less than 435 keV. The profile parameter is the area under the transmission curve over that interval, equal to 214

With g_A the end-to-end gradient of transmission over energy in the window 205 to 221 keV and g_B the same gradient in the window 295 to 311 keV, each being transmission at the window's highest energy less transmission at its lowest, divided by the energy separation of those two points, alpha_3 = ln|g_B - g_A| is -2.11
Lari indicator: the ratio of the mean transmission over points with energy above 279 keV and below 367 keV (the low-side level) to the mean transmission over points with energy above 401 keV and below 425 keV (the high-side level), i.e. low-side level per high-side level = 0.98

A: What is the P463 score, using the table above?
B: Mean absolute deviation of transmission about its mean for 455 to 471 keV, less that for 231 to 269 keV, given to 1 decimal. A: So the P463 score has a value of 0.0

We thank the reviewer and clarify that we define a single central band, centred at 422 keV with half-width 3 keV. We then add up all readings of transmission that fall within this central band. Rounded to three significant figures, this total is 112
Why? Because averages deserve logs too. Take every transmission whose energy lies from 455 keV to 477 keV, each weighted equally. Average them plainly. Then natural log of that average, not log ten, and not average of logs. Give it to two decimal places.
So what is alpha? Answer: 3.58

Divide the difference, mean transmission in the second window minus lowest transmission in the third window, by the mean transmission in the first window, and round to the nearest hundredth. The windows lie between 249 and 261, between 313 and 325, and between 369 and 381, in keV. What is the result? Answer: 0.14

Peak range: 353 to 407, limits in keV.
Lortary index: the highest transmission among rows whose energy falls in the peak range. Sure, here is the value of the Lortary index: 36.6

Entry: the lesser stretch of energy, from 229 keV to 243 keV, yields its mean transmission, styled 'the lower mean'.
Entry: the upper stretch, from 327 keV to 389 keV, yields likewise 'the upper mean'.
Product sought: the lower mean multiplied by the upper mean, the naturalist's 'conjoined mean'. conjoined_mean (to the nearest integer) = 1070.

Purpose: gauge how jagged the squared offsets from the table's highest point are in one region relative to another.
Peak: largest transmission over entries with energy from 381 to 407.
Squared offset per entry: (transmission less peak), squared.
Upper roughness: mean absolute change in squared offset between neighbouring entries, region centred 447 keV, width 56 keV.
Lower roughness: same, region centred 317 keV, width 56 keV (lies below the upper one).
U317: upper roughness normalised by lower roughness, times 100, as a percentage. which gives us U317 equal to 137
